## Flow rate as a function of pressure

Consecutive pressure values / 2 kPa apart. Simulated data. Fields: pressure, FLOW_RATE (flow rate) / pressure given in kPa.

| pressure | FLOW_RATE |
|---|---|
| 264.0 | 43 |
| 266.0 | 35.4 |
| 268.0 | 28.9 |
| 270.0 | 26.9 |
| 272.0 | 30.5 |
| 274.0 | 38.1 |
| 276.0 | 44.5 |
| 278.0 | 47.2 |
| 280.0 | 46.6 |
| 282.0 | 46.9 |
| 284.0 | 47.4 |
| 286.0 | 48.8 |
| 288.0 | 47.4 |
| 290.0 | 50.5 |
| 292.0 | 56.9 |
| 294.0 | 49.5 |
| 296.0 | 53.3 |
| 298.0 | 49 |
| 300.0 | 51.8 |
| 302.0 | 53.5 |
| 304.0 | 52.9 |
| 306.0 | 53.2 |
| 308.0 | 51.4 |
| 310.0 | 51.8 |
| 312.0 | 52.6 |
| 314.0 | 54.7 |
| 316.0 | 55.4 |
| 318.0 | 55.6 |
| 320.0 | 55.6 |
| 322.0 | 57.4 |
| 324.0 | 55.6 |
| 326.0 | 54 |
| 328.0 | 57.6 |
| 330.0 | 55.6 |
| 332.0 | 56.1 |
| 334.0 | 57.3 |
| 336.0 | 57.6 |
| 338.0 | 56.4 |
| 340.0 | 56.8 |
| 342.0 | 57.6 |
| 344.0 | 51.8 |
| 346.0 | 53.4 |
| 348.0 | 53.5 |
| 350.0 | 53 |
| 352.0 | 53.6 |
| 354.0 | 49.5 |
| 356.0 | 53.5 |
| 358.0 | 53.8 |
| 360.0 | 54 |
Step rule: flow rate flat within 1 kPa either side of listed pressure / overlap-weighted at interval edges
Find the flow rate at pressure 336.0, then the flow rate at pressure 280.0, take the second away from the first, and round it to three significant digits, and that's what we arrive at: 11.0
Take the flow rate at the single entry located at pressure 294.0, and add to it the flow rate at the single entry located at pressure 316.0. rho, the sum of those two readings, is 105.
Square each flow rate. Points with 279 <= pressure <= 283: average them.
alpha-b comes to 2186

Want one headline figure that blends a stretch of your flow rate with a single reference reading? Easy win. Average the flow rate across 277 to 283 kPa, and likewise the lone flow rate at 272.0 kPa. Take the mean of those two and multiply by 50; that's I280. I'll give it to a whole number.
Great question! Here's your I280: 1935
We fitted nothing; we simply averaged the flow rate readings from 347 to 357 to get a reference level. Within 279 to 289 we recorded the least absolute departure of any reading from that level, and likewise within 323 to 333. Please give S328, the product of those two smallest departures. 5.3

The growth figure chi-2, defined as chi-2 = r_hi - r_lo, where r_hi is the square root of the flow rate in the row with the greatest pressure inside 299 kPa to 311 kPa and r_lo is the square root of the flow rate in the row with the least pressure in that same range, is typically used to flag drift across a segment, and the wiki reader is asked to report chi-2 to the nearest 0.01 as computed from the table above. 0.00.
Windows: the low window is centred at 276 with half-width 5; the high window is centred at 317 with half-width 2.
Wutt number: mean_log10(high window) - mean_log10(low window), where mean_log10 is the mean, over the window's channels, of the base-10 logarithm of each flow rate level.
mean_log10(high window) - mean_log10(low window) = 0.13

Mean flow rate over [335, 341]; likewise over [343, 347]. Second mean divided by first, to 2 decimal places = 0.92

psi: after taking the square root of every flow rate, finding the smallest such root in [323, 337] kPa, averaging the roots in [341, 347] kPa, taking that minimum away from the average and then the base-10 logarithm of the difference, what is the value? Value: -1.8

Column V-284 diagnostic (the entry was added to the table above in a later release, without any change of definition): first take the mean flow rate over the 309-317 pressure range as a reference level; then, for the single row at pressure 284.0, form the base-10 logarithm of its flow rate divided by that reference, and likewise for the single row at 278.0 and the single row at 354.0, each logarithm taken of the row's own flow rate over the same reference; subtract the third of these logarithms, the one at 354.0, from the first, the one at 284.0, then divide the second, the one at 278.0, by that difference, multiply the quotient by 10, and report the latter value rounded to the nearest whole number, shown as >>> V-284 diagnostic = 29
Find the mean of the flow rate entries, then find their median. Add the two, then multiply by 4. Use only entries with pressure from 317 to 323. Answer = 447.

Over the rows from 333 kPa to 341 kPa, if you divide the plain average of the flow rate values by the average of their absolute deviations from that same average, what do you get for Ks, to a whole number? 134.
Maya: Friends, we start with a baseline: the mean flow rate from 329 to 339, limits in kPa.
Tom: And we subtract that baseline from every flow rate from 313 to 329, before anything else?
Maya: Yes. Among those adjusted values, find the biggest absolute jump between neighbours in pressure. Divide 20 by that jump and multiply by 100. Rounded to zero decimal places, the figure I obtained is 556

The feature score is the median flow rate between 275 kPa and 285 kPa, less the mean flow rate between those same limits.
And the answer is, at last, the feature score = 0.38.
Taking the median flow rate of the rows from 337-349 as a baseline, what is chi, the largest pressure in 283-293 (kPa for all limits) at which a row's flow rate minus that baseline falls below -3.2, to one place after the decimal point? 290.0 kPa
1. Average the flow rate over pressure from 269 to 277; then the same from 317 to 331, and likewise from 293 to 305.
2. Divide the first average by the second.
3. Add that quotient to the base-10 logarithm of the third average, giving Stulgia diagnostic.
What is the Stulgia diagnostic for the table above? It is 2.34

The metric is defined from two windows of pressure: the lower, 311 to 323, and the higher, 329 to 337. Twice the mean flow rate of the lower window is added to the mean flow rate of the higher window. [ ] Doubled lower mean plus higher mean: 167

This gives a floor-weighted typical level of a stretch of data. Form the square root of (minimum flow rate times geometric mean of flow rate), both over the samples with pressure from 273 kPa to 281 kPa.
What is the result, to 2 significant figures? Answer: 41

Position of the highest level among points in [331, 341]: 336.0 kPa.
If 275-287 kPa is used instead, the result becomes 286.0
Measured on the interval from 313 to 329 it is 328.0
